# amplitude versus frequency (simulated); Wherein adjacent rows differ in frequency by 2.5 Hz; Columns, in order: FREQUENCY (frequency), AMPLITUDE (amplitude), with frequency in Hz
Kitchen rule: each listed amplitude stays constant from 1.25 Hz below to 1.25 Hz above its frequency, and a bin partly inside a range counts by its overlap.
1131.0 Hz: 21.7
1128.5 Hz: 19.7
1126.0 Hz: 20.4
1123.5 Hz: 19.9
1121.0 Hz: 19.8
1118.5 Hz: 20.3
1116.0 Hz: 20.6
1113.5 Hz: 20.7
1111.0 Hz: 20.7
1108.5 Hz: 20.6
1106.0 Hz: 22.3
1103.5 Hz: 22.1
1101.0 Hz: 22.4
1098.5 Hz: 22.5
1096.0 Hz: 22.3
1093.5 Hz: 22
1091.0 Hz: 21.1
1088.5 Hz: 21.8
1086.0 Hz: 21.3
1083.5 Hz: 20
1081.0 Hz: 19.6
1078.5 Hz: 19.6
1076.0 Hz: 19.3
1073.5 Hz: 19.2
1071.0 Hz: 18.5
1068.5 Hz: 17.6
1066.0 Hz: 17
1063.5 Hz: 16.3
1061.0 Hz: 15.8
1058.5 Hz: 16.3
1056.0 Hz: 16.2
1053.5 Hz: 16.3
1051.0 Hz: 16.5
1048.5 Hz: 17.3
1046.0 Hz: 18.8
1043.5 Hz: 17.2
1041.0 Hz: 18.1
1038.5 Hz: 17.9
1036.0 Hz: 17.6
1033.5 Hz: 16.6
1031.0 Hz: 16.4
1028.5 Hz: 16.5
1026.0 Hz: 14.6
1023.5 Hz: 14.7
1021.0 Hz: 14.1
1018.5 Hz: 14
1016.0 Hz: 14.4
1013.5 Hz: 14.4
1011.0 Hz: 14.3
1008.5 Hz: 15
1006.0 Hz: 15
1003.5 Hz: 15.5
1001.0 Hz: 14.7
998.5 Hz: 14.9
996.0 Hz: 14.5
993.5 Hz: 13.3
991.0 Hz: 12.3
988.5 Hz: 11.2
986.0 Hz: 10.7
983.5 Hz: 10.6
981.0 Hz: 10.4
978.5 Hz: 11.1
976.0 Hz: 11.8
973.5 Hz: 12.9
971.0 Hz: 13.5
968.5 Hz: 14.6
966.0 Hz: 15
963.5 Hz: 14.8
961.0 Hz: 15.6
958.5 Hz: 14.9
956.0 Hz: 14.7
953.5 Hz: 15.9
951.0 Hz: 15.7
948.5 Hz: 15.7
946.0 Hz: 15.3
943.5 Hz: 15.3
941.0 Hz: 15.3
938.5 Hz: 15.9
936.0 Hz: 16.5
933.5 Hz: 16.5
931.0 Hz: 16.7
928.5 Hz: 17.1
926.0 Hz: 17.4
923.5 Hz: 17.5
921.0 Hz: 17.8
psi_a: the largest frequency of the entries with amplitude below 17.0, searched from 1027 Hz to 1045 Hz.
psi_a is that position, 1033.5 Hz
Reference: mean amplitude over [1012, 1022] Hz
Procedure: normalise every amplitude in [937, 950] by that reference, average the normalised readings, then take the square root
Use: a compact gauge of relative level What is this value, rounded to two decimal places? 1.04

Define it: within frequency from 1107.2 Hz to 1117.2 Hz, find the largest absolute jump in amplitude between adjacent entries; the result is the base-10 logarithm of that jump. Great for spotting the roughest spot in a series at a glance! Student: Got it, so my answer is -1.0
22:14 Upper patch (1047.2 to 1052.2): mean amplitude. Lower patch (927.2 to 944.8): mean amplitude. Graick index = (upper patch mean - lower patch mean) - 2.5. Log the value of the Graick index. -2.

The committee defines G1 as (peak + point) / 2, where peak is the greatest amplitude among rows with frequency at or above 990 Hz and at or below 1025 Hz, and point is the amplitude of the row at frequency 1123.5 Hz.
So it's 17.7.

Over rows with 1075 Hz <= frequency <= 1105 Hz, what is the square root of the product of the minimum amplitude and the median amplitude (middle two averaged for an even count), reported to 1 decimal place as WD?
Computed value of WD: 20.4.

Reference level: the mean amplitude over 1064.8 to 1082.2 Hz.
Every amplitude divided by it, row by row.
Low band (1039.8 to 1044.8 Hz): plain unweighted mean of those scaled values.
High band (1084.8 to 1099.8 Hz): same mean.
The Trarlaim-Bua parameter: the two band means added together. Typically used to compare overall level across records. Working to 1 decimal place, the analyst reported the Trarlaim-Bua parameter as 2.1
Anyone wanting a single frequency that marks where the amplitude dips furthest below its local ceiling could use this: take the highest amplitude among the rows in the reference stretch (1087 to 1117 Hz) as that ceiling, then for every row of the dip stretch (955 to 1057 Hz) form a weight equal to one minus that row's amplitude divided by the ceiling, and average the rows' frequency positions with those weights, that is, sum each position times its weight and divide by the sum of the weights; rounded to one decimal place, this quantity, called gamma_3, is 1000.9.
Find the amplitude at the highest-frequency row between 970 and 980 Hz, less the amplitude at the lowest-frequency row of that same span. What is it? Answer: -2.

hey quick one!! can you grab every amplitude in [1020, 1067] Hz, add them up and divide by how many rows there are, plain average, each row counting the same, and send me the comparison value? 17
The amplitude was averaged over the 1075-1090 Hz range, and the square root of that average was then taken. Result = 4.5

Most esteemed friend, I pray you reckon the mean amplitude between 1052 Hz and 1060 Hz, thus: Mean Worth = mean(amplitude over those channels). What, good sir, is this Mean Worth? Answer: 16.3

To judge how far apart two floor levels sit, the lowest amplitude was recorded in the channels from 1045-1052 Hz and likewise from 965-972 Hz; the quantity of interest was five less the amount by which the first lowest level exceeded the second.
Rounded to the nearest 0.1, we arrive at 2.0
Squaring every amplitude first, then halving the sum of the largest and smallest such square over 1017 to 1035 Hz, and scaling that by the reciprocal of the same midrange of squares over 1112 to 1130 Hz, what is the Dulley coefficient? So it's 0.577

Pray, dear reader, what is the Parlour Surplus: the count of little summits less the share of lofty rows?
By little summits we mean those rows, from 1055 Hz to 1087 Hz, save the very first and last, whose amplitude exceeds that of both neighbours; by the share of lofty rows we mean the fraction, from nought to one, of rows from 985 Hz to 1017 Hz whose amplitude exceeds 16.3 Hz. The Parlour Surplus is 1.0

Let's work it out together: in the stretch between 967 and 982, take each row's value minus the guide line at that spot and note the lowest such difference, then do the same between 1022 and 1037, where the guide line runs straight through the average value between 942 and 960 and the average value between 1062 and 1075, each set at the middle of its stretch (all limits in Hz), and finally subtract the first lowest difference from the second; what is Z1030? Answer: 3.3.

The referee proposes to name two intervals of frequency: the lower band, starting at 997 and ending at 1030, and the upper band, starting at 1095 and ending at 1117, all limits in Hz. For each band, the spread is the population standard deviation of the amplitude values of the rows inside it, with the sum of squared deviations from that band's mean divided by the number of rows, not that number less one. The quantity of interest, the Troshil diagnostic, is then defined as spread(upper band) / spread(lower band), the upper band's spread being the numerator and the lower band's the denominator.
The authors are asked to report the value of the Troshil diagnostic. 1.3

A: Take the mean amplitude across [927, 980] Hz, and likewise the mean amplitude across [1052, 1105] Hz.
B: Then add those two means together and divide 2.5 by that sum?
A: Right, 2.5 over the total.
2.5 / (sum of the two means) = 0.0727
